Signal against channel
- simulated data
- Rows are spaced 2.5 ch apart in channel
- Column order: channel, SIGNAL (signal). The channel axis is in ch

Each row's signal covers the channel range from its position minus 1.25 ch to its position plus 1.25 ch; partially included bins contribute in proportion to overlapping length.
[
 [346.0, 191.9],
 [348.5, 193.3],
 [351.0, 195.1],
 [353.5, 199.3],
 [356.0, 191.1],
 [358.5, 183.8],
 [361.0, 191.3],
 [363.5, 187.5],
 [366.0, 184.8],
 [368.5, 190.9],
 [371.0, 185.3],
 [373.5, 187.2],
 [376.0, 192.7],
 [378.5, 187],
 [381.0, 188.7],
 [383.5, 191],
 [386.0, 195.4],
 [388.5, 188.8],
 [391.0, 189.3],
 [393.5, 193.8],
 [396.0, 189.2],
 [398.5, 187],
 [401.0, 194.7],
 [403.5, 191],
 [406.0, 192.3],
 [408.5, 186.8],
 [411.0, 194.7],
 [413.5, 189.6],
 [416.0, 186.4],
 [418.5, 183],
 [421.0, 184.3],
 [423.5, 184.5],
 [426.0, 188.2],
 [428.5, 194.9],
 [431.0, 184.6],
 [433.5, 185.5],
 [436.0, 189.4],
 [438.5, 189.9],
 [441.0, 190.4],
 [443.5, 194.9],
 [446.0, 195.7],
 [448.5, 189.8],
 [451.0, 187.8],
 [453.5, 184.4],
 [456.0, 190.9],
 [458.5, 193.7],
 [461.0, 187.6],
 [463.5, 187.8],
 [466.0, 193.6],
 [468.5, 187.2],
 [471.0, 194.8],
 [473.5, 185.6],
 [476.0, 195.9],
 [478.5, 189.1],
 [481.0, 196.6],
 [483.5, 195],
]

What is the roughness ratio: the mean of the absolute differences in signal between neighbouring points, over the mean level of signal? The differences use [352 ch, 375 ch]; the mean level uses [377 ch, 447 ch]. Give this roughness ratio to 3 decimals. 0.028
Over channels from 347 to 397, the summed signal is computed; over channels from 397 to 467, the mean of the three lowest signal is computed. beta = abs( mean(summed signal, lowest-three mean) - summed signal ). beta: 1811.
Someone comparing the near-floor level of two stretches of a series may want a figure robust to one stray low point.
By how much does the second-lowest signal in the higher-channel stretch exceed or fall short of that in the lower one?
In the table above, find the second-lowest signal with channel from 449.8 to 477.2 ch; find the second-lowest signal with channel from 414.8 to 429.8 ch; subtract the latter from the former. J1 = 1.3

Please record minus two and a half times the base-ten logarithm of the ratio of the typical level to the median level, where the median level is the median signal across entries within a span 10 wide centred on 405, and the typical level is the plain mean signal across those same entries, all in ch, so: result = 0.003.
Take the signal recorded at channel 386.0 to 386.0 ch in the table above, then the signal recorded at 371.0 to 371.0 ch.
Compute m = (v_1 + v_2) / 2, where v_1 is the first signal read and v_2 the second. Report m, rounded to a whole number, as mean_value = 190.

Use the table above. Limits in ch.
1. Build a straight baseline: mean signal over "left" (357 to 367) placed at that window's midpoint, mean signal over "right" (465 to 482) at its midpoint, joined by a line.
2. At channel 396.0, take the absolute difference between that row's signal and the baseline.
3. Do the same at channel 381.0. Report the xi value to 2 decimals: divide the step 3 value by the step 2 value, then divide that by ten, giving 0.12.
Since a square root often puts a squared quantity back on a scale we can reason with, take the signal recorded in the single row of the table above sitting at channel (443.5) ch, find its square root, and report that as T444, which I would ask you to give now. 14.0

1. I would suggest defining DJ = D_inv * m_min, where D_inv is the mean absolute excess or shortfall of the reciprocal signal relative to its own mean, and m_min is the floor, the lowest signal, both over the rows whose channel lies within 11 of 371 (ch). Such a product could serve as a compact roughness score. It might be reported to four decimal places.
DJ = 0.0116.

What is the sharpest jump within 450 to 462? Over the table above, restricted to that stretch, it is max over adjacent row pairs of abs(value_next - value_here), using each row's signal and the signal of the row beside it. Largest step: 6.5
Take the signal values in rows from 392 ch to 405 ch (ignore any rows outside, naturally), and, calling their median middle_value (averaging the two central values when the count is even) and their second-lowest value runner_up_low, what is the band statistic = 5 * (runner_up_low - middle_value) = -9.0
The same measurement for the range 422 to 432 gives -9.0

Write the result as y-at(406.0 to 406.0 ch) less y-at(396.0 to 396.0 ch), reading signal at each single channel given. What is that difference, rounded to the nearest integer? 3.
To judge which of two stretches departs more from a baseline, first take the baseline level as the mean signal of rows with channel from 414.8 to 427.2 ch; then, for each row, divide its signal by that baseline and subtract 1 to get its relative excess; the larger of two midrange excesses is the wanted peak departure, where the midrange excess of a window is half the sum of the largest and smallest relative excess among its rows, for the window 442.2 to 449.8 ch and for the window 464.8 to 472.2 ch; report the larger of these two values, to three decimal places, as 0.040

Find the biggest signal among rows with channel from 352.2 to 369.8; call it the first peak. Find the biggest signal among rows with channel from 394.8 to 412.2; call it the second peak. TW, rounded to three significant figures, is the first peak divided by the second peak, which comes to 1.02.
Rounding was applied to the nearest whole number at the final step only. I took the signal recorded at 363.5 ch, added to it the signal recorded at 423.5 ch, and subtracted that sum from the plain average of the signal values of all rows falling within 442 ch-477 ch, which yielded -181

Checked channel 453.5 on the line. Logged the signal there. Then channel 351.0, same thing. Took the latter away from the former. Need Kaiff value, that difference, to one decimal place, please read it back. -10.7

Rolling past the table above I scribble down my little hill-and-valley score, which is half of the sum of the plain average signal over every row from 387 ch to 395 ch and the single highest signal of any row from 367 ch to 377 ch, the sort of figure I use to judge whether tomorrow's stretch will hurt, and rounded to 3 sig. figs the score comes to 192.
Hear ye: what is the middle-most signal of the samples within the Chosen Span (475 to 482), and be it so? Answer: 196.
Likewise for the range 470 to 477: 195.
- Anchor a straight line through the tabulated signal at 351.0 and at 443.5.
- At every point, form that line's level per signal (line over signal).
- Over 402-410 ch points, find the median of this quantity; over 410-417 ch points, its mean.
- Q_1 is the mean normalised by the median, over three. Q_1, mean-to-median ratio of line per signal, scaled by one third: 0.335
